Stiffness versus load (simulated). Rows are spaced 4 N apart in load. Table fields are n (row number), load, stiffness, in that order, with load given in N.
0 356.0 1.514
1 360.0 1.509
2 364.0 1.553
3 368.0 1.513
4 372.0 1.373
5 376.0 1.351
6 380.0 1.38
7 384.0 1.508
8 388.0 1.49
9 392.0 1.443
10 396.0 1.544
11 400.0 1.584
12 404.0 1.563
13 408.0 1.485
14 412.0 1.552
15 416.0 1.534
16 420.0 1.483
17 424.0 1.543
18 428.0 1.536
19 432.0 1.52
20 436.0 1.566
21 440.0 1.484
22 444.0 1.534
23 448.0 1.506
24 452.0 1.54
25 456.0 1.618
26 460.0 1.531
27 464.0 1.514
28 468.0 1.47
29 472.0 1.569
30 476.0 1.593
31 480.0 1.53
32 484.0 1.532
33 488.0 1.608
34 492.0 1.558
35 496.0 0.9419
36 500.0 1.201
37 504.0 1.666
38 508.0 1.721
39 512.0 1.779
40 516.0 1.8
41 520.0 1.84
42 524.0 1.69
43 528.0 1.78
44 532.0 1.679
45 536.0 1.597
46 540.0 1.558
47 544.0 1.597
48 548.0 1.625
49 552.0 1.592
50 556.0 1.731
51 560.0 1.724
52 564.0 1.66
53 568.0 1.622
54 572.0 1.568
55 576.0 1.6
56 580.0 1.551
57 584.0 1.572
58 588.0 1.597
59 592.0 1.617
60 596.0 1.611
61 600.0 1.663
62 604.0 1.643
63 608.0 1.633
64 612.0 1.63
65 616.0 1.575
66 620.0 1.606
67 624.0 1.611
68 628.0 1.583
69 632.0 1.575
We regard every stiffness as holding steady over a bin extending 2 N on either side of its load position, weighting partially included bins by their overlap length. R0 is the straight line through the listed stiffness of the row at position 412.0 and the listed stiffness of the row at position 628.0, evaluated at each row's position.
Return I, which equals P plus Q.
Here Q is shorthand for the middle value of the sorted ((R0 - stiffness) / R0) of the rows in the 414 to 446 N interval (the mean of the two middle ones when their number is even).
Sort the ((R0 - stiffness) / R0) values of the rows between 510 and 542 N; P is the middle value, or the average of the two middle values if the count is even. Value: -0.093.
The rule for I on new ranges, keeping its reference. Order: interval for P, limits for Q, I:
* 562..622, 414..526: -0.009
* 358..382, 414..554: 0.069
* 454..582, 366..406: 0.013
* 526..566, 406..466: -0.030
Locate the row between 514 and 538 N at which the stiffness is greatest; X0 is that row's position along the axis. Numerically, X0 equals 520.0 N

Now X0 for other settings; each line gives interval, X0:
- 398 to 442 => 400.0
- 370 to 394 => 384.0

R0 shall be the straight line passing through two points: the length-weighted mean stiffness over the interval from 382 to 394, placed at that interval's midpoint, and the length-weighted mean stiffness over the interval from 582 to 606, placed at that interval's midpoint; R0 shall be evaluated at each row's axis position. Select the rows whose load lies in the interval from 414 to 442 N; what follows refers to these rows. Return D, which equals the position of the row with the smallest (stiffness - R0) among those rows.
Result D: 440.0 N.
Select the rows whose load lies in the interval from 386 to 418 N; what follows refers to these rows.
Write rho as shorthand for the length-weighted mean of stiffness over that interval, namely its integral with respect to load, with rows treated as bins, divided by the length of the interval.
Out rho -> 1.52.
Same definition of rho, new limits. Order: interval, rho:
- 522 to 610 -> 1.63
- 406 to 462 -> 1.53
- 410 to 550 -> 1.57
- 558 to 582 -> 1.62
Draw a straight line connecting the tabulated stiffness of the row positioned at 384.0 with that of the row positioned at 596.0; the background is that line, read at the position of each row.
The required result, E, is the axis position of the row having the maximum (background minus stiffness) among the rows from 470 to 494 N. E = 480.0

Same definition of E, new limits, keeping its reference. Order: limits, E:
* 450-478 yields 468.0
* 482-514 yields 496.0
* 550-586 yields 580.0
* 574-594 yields 580.0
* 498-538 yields 500.0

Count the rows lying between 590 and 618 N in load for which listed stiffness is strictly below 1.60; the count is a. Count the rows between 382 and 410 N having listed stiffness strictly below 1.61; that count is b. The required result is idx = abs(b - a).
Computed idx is 6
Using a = 1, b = 7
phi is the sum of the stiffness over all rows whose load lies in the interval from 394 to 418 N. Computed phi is 9.3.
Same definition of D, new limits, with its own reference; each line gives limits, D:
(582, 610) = 584.0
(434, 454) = 440.0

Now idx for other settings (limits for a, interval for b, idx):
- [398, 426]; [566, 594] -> 2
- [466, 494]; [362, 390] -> 1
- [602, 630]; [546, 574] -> 0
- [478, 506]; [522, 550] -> 2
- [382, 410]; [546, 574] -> 5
